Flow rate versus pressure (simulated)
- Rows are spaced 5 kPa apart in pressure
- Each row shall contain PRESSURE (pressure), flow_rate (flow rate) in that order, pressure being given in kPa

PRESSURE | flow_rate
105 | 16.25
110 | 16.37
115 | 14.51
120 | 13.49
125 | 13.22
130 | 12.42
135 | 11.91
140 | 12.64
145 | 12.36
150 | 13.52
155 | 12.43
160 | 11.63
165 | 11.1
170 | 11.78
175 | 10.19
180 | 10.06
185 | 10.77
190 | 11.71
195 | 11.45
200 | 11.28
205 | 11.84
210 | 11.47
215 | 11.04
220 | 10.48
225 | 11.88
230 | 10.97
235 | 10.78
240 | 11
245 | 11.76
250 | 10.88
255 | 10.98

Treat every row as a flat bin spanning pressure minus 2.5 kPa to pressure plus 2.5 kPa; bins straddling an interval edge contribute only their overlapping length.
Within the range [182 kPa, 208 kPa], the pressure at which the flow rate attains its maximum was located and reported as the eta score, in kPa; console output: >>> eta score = 205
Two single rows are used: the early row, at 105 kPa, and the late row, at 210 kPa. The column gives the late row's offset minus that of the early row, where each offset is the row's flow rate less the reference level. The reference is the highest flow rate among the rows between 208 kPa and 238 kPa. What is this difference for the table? -4.8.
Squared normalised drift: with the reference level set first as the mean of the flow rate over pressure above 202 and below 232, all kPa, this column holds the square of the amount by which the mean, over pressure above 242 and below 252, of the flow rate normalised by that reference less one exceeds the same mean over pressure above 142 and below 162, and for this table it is 0.011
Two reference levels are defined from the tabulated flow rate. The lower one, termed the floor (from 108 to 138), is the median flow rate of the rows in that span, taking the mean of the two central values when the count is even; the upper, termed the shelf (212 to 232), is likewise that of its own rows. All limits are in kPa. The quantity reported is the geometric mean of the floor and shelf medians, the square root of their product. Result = 12.1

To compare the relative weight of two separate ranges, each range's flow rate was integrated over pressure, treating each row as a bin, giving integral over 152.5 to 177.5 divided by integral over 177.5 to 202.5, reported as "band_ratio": 1.03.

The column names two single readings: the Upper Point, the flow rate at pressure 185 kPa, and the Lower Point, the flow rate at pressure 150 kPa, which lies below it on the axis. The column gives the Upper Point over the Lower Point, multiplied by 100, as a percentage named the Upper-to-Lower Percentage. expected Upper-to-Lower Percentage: 80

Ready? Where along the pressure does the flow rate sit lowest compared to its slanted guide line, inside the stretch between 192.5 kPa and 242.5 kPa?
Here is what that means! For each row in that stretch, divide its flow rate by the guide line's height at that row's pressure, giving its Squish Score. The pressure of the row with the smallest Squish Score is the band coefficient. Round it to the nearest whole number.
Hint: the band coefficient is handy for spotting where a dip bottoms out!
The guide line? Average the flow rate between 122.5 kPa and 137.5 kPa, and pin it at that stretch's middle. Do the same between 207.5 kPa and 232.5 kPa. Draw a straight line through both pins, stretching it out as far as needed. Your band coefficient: 220 kPa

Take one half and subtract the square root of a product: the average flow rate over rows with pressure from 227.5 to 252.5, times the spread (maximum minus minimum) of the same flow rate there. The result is -2.8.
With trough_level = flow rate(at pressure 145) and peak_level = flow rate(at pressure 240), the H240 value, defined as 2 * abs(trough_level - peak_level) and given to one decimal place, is 2.7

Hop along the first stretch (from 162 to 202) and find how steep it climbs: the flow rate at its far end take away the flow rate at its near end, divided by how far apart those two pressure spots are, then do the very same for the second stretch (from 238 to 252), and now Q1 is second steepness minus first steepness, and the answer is -0.02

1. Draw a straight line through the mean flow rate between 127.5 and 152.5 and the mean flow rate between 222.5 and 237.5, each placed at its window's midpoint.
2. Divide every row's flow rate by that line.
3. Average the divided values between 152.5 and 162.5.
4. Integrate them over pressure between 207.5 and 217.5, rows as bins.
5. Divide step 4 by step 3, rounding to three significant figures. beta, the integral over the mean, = 10.0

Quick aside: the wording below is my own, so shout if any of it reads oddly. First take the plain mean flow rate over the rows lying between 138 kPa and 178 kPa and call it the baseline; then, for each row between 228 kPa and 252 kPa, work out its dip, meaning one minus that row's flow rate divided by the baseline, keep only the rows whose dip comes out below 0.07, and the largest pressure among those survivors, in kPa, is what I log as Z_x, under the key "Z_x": 245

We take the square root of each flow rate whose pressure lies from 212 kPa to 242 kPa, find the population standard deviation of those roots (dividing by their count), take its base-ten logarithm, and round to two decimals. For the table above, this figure -1.20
